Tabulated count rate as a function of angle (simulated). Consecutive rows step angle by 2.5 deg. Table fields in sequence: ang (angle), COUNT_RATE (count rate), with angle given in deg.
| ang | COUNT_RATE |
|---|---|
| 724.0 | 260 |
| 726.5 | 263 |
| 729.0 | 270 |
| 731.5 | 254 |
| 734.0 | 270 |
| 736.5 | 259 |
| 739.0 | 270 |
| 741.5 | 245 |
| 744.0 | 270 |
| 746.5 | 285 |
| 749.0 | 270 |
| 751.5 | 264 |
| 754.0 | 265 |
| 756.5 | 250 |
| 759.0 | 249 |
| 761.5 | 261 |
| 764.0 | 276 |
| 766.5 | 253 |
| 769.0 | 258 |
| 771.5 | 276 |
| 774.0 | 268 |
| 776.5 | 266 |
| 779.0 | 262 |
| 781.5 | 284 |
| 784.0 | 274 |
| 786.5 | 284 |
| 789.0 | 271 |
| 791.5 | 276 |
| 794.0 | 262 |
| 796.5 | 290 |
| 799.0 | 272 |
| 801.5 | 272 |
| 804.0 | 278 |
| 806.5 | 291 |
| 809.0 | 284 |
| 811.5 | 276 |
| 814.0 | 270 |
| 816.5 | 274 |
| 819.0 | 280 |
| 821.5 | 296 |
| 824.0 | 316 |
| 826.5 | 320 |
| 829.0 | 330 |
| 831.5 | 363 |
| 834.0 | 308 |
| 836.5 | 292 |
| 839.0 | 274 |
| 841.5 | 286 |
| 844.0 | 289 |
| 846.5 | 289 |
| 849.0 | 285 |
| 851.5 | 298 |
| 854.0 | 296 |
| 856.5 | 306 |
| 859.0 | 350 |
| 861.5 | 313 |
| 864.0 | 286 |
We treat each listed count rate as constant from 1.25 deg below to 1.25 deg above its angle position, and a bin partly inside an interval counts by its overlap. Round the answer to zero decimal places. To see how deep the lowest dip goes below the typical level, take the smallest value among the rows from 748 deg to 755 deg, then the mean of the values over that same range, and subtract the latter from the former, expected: -2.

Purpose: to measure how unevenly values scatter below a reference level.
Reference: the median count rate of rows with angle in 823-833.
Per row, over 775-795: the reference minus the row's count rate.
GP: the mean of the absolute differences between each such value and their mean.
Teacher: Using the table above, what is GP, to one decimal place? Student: 7.1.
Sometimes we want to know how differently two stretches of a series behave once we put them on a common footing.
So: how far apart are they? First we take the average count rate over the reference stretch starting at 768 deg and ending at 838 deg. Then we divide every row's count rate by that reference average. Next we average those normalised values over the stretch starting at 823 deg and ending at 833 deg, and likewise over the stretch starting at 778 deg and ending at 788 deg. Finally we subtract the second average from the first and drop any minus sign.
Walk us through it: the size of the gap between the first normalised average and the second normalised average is 0.20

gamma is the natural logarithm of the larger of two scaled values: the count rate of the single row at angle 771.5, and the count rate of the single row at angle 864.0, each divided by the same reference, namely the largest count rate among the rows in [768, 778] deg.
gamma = 0.04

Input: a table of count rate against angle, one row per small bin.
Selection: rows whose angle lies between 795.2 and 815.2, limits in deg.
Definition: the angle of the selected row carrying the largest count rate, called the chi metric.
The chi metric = 806.5 deg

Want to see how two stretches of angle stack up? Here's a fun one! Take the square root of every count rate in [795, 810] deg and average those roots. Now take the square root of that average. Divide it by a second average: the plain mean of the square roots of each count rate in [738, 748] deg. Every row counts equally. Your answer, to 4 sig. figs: 0.2504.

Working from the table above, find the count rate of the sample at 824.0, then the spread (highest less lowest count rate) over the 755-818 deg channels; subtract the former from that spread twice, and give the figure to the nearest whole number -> -590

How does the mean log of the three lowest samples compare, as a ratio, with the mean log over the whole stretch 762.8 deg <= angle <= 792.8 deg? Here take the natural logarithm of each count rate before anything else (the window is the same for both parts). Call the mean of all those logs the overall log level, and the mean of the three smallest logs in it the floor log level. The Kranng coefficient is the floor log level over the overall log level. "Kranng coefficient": 0.991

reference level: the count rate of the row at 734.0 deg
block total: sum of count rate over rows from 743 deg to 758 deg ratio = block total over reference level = 6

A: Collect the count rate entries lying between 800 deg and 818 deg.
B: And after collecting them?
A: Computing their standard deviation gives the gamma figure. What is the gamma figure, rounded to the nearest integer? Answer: 7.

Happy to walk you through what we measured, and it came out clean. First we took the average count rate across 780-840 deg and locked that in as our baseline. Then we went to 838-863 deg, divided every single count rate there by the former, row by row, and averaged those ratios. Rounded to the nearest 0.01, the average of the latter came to 1.03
